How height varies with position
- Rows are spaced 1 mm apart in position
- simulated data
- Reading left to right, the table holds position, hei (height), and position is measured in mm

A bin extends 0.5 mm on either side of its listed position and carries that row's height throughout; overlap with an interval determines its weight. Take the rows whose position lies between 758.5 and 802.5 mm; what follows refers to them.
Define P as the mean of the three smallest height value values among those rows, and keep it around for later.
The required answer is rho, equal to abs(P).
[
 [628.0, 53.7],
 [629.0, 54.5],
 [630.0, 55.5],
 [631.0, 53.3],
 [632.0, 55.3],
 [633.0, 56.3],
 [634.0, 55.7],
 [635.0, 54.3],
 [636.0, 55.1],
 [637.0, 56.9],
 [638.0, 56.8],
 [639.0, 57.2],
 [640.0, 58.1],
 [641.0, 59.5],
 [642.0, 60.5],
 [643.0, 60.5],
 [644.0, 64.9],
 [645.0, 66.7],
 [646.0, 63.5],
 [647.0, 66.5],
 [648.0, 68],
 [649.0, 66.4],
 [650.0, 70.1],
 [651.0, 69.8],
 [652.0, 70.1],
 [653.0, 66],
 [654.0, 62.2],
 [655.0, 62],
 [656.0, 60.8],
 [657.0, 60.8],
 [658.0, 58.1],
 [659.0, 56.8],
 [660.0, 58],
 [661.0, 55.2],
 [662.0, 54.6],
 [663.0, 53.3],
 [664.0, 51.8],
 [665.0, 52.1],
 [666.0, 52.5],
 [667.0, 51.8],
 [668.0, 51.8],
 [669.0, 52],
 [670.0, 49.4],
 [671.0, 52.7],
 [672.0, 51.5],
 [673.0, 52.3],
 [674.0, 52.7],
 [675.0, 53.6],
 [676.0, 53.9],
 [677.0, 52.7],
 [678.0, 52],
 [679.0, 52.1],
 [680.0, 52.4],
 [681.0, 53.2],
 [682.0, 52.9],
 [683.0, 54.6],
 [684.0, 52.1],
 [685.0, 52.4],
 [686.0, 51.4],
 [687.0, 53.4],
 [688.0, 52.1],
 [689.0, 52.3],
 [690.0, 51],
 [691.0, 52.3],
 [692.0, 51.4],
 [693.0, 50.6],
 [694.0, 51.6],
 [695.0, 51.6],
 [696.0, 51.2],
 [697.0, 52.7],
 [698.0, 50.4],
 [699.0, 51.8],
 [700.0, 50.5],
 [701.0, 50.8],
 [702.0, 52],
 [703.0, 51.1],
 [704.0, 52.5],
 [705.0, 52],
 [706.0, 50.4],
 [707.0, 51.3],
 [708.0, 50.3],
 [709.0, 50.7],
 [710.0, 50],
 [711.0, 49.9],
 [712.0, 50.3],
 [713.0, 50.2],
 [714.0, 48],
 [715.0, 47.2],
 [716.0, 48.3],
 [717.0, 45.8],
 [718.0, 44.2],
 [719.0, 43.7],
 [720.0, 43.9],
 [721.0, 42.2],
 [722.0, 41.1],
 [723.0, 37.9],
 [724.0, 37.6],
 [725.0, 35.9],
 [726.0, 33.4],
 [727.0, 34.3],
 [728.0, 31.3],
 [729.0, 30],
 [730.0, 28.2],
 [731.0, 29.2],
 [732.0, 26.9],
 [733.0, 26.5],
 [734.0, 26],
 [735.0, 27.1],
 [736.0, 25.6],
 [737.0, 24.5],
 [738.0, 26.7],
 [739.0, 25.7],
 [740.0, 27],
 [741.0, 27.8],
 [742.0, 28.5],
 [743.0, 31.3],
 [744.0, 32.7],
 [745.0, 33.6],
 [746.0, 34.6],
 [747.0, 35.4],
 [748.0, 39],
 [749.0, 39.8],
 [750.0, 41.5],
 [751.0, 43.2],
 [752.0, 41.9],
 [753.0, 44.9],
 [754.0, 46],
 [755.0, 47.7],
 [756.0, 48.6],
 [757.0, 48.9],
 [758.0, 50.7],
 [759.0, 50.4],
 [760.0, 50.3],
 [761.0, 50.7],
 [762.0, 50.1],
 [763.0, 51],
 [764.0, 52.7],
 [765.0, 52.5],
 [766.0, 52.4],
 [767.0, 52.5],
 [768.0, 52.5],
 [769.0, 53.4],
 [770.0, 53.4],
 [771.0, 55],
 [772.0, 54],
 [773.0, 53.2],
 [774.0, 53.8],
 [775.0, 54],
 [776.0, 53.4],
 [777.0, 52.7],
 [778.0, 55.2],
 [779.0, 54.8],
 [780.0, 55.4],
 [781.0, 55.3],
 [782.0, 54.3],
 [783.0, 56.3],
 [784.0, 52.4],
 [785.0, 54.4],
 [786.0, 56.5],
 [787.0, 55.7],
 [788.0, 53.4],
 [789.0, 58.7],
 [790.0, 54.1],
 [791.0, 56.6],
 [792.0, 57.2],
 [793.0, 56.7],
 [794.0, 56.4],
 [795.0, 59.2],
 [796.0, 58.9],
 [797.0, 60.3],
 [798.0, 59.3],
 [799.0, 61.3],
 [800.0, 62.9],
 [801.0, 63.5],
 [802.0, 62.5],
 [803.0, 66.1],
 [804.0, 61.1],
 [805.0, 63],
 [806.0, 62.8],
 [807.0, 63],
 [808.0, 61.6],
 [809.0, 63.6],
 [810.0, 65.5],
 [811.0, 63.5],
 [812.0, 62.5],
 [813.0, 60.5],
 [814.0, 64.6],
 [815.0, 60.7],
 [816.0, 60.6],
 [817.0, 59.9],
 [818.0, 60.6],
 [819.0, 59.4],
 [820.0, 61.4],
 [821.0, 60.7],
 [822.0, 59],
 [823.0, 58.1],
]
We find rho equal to 50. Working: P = 50.3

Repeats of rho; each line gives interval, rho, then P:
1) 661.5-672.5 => 51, 50.9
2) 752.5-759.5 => 46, 46.2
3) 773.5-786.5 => 53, 52.8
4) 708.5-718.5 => 46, 45.7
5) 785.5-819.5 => 54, 54.4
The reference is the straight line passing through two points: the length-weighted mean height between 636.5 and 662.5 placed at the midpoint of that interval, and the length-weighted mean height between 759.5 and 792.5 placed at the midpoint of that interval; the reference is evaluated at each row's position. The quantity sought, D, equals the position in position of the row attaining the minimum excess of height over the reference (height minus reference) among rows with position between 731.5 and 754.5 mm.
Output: 737.0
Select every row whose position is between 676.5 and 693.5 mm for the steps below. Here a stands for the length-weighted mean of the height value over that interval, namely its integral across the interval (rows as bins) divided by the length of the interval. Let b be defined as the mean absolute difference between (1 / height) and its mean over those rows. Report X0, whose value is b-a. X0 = -52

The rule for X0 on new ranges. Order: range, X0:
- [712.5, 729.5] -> -41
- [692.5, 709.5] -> -51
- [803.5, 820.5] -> -62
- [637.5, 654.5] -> -64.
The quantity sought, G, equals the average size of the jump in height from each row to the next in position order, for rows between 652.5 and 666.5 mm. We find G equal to 1.3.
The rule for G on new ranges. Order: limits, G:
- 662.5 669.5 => 0.5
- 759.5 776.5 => 0.6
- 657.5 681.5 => 1.0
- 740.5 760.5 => 1.4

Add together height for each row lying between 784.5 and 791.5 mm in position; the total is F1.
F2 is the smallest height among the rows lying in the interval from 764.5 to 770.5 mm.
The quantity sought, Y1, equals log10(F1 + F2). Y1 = 2.65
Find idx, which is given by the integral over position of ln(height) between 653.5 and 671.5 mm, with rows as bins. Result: 72.2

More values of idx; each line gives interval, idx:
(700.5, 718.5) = 70.3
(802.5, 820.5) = 74.4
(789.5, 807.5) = 73.8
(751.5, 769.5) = 70.3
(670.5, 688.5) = 71.3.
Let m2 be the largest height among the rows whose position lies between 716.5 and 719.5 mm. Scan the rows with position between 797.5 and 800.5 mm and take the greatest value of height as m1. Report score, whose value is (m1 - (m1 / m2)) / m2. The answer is 1.3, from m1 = 62.9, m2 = 45.8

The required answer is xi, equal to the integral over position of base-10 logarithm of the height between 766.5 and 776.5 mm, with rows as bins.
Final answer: 17.3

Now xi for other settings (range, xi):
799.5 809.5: 18.0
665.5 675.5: 17.2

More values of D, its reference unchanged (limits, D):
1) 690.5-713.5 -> 693.0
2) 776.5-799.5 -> 777.0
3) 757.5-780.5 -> 762.0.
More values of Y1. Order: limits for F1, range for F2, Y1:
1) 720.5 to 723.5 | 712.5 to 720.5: 2.22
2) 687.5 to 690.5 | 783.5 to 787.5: 2.32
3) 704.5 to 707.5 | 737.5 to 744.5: 2.25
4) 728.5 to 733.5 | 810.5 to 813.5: 2.30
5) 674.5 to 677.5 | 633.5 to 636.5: 2.33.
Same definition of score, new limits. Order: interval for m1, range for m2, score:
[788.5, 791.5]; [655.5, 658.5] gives 0.9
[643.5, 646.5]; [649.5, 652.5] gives 0.9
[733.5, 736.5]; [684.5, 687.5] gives 0.5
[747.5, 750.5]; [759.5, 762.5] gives 0.8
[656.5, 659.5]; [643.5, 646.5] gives 0.9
